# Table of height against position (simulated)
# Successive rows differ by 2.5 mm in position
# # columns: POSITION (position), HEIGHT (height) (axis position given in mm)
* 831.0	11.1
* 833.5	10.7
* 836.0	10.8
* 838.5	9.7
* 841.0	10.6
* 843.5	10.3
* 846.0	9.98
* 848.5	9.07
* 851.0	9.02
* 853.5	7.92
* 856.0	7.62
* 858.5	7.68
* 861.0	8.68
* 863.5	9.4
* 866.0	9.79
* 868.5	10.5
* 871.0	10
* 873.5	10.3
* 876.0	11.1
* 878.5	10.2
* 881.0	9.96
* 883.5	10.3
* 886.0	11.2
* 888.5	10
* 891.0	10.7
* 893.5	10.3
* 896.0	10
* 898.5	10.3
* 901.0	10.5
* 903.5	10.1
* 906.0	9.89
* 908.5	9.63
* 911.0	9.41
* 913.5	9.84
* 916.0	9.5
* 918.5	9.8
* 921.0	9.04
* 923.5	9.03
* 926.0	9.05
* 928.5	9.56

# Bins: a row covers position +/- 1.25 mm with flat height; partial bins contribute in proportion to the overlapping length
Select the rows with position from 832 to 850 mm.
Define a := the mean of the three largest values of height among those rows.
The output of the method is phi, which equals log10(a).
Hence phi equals 1.03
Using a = 10.7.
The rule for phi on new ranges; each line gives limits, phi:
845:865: 0.98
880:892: 1.03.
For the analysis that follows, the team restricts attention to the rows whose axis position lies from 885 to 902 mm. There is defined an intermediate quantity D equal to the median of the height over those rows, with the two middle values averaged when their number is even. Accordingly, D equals 10.3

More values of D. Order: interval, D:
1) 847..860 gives 7.9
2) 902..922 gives 9.7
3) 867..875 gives 10.3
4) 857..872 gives 9.6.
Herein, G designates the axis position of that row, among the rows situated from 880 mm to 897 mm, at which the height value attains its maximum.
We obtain 886.0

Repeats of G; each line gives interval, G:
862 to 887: 886.0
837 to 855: 841.0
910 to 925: 913.5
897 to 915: 901.0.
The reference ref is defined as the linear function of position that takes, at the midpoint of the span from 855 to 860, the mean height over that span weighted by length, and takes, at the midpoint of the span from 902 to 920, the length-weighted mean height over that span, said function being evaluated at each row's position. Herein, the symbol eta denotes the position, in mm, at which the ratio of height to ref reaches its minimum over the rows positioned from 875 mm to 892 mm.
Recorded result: 888.5 mm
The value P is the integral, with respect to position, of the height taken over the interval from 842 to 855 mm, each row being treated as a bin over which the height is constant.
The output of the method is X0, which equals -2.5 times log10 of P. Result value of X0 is -5.20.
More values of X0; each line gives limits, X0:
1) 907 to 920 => -5.24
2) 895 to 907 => -5.22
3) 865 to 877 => -5.23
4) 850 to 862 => -4.98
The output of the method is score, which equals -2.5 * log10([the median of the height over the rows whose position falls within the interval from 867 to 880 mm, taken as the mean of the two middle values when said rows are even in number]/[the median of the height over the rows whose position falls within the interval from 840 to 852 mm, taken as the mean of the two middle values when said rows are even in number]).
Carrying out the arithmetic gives -0.034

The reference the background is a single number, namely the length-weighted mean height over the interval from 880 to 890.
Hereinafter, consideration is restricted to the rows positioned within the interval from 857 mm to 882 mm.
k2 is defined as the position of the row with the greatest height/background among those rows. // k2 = 876.0 mm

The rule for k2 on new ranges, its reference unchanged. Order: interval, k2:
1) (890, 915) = 891.0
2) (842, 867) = 843.5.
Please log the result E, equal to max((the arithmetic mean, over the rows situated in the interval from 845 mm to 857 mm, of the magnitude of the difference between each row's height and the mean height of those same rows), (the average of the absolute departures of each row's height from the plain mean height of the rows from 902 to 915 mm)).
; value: 0.8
